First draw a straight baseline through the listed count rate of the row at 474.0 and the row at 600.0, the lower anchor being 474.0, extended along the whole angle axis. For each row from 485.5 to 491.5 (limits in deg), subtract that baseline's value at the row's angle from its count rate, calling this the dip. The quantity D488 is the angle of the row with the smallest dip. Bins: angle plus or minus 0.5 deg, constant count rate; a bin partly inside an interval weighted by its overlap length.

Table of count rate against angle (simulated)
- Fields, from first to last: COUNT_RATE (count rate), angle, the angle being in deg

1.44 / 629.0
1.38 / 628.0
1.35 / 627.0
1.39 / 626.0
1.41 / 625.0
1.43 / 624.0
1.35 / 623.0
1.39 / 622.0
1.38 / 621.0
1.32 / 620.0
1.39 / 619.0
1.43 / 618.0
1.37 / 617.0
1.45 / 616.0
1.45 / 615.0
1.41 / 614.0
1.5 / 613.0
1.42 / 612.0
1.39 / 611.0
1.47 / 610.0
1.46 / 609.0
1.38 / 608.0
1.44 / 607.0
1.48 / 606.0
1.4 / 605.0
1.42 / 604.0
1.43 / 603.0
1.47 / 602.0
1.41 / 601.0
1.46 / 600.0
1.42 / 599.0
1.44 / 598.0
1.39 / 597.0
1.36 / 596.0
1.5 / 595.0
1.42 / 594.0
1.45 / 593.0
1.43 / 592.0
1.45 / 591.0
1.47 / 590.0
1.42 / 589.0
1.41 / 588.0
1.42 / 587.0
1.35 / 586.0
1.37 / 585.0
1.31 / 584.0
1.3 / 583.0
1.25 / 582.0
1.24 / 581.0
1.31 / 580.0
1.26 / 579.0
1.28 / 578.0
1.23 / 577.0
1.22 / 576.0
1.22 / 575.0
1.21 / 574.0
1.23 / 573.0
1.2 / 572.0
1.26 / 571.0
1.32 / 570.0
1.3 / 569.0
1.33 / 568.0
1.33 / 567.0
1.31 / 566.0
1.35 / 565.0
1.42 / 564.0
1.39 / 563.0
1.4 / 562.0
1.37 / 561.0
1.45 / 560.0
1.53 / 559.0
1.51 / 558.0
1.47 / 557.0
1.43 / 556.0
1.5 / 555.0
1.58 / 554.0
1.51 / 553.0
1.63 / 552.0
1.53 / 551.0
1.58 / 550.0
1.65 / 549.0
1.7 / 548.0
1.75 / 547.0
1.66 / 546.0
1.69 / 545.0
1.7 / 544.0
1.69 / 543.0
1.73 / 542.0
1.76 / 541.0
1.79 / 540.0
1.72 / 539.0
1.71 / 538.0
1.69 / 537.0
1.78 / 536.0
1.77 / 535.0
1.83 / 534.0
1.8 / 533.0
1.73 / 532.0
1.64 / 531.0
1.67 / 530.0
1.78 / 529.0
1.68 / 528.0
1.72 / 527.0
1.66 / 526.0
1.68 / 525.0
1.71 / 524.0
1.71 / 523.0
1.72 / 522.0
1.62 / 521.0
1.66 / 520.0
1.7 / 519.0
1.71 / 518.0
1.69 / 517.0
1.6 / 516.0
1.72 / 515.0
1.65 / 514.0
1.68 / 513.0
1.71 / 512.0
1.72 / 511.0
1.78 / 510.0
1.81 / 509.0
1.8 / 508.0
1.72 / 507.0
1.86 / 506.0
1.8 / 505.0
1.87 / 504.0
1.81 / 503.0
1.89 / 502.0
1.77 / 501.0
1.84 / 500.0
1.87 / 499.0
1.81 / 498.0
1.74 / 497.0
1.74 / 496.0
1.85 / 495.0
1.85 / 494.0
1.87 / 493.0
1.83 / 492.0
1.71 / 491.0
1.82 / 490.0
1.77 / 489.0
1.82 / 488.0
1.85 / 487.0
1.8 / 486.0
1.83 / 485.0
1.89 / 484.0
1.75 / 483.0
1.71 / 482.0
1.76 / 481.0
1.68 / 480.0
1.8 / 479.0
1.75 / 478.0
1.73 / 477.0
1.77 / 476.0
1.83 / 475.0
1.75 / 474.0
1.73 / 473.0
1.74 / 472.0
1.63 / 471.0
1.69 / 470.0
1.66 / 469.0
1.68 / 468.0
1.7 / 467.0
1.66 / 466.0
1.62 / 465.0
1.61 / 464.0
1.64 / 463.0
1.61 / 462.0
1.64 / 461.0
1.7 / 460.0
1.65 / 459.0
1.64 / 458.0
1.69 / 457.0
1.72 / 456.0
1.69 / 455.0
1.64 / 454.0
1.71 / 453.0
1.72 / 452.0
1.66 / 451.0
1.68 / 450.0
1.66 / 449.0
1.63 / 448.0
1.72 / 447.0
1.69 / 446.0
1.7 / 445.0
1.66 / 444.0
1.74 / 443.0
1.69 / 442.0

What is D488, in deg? 491.0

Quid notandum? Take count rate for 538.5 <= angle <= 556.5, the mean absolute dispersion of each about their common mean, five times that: 0.42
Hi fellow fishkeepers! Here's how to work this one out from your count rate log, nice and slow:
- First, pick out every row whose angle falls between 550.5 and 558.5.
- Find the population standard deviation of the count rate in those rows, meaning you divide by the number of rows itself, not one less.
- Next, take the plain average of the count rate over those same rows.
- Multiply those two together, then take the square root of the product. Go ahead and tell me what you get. 0.297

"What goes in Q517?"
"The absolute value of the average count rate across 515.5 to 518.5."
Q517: 1.67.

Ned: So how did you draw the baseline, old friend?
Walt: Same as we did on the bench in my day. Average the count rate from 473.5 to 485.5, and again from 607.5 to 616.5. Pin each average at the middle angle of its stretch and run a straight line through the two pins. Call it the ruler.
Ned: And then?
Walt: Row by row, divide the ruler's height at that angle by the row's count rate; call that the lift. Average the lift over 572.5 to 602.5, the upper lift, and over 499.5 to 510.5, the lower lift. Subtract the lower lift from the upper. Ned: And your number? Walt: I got 0.17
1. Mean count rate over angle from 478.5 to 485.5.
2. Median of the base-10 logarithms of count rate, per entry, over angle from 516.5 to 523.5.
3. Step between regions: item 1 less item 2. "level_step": 1.54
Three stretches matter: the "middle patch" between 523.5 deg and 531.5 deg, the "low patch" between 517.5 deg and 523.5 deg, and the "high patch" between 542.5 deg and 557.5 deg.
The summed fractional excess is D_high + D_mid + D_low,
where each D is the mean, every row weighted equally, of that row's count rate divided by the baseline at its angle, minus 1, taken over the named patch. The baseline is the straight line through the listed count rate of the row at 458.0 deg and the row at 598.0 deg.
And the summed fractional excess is 0.25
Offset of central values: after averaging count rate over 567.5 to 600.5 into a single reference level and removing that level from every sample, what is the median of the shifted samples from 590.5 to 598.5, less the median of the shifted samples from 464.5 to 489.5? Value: -0.3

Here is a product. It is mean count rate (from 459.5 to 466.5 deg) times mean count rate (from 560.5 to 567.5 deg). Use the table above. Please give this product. 2.24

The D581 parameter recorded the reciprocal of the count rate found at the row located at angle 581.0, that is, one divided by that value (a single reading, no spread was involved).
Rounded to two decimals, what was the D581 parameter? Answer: 0.81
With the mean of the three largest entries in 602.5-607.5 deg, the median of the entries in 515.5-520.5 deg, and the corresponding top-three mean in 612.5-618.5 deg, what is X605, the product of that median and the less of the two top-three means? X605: 2.45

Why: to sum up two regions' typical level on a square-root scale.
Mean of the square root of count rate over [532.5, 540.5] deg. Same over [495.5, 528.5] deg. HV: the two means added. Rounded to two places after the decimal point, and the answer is 2.65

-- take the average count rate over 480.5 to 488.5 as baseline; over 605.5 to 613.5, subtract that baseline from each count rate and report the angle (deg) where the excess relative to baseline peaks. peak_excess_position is 613.0 deg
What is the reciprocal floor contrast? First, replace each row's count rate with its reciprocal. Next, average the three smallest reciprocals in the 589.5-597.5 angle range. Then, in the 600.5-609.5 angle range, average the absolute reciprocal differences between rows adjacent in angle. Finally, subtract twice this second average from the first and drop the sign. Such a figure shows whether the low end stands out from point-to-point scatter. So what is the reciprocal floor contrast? 0.63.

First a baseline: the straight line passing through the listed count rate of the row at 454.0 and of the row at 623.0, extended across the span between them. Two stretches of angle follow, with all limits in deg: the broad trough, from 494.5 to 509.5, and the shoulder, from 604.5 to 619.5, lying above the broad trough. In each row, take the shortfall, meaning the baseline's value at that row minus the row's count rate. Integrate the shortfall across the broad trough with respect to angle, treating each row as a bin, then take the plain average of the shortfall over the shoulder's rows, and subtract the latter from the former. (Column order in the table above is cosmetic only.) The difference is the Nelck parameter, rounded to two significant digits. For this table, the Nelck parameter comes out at -3.8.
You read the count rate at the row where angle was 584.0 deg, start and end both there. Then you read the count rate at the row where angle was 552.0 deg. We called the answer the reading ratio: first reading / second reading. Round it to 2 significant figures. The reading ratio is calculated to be 0.80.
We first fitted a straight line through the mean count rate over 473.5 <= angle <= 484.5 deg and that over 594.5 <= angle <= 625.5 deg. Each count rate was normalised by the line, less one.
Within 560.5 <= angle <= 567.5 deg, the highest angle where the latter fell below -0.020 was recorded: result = 567.0 deg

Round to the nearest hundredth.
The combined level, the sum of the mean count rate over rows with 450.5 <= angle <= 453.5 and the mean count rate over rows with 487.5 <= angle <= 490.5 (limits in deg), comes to 3.50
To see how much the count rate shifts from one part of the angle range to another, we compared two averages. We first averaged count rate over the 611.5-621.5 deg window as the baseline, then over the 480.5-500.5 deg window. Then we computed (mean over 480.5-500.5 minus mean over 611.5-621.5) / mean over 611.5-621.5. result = 0.279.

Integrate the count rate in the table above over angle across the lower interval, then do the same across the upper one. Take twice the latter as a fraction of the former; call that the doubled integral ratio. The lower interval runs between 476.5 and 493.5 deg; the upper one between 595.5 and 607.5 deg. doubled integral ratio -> 1.13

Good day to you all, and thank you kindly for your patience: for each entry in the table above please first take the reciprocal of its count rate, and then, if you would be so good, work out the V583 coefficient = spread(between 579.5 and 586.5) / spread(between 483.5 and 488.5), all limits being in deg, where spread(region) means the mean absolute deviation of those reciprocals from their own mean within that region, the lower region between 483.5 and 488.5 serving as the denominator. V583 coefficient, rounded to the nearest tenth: 2.8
